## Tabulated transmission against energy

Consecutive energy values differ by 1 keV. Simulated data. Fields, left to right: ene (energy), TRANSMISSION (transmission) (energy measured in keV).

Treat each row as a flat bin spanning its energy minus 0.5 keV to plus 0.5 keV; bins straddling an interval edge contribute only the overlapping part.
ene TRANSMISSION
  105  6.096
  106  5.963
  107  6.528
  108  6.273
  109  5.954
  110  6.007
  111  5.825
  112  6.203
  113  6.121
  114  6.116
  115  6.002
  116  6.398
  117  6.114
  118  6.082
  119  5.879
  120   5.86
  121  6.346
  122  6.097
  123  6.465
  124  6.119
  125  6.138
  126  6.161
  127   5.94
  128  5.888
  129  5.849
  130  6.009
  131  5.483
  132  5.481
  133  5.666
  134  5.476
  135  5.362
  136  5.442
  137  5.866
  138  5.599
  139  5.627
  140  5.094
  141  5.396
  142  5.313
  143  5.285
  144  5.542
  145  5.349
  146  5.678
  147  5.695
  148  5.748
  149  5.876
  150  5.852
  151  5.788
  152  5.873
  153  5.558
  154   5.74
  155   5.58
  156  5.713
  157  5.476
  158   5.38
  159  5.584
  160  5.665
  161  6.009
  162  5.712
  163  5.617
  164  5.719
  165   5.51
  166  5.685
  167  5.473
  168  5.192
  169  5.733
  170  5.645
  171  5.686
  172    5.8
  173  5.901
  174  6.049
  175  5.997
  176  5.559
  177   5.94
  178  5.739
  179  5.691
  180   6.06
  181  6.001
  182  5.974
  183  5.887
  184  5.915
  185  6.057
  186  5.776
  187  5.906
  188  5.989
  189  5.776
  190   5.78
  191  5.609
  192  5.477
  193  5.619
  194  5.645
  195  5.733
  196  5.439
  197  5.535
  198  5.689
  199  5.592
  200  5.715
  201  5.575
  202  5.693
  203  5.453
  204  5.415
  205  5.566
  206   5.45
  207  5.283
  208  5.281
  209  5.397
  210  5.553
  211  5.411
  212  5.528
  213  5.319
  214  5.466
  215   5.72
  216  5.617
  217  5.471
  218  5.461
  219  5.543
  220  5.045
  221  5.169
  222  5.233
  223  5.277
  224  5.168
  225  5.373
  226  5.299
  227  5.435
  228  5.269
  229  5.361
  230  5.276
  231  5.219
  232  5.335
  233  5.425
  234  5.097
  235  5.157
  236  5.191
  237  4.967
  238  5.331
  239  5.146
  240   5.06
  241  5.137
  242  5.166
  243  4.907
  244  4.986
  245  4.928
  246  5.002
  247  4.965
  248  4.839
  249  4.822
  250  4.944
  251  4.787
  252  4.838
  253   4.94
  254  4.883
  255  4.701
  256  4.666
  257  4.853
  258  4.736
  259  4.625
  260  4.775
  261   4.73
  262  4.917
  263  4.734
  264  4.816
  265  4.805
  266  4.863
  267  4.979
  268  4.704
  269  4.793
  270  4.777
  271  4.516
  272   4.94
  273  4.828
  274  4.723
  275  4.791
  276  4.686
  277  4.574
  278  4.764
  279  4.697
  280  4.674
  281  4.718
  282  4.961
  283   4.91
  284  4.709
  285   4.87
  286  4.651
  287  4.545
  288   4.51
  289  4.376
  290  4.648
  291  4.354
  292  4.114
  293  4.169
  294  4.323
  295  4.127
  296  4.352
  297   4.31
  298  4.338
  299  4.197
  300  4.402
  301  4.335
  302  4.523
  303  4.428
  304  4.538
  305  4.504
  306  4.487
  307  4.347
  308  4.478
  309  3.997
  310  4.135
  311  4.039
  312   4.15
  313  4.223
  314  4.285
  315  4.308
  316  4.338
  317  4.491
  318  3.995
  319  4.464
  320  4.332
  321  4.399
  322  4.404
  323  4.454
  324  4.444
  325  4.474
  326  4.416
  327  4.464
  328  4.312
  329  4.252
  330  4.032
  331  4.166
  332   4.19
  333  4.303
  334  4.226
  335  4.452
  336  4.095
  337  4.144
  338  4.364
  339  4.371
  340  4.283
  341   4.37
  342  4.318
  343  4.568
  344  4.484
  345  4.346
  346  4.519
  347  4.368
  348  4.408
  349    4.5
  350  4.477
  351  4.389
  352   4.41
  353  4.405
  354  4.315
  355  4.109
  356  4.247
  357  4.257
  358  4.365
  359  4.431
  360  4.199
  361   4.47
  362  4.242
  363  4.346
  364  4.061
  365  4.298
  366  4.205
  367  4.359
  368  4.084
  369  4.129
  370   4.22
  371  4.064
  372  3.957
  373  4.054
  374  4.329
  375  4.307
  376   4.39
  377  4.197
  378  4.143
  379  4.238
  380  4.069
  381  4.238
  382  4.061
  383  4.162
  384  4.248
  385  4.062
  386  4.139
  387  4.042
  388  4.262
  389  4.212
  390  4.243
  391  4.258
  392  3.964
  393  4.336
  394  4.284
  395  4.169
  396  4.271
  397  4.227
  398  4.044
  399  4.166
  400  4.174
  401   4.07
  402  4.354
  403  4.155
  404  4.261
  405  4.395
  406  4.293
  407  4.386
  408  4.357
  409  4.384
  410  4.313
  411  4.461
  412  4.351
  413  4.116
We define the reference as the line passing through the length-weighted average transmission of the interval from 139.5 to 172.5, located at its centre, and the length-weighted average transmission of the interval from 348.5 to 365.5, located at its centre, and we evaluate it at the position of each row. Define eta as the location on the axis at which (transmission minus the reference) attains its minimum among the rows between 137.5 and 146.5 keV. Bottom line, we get 140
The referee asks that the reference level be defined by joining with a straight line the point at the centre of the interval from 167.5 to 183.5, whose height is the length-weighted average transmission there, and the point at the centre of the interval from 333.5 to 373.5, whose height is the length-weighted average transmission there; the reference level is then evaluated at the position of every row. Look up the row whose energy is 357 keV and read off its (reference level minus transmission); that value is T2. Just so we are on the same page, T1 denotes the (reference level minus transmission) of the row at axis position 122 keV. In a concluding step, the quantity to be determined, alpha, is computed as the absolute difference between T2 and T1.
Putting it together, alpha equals 0.15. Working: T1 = 0.16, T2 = 0.01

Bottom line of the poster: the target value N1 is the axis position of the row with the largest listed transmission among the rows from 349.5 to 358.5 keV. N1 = 350 keV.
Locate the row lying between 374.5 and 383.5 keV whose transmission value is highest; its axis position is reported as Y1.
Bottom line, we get 376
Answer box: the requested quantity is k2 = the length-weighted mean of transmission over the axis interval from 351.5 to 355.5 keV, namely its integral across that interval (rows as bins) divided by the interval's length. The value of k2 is 4.3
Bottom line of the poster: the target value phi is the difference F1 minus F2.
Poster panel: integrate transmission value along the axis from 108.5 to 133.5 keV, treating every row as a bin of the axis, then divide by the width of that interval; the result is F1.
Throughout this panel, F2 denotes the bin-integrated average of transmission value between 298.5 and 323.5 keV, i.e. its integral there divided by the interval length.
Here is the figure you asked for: 1.7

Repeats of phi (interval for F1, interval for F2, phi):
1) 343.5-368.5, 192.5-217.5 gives -1.2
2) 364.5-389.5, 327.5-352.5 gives -0.2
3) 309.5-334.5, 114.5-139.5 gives -1.6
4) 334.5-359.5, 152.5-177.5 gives -1.3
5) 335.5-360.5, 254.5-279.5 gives -0.4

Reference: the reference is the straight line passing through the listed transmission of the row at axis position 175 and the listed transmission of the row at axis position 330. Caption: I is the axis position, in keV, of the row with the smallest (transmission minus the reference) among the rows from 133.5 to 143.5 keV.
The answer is 140 keV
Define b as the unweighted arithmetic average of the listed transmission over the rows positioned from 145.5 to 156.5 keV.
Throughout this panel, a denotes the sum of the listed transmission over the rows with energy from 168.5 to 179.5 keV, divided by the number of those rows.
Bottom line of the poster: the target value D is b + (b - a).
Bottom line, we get 5.7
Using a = 5.79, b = 5.7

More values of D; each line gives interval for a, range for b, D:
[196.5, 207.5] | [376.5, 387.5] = 2.7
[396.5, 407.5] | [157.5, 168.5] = 7.0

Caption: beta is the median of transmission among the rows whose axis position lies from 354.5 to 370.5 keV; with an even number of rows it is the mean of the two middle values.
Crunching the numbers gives 4.2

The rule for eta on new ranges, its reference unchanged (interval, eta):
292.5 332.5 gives 309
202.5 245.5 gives 220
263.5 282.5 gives 271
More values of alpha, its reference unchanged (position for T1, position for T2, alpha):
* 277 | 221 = 0.12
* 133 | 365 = 0.59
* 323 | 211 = 0.01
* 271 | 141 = 0.22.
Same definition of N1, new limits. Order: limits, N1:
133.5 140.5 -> 137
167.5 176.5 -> 174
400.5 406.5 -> 405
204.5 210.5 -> 205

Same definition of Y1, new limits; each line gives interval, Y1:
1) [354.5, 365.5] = 361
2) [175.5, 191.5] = 180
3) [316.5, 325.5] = 317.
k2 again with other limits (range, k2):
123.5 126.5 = 6.1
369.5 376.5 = 4.2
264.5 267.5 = 4.9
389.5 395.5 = 4.2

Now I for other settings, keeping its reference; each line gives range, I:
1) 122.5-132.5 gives 131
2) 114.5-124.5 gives 120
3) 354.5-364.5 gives 355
